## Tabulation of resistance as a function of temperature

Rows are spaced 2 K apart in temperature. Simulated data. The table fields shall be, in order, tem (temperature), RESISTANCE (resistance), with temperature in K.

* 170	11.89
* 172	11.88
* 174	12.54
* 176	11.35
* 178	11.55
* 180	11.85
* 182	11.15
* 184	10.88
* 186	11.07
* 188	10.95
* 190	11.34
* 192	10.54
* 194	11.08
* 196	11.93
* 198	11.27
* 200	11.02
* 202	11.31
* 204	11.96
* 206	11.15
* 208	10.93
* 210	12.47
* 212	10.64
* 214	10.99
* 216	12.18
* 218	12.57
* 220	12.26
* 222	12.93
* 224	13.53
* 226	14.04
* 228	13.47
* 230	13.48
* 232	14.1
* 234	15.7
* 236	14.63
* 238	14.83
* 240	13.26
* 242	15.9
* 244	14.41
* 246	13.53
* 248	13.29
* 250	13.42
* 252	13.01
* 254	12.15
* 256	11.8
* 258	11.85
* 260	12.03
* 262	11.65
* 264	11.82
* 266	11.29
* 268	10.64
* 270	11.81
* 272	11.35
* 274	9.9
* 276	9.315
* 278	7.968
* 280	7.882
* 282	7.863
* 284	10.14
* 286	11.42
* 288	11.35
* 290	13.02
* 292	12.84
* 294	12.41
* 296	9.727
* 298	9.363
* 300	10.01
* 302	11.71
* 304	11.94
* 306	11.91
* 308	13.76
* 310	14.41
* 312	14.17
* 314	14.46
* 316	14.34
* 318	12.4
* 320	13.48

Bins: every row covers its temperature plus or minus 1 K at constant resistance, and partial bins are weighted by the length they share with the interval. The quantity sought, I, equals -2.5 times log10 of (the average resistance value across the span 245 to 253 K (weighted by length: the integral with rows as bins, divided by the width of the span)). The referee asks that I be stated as -2.81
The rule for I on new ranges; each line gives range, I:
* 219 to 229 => -2.81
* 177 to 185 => -2.64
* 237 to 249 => -2.88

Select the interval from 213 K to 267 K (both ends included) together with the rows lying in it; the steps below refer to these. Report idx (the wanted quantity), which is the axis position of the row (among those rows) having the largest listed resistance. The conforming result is 242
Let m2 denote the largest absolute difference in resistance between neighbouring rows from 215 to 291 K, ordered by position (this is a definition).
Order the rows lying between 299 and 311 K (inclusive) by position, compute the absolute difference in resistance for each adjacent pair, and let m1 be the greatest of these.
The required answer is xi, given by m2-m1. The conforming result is 0.8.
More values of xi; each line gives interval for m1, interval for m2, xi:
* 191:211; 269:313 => 1.1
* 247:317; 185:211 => -1.1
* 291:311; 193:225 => -0.9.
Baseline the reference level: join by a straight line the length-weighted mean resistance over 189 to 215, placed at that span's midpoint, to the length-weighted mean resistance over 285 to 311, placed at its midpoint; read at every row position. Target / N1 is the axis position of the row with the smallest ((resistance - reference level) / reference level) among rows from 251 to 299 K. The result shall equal 282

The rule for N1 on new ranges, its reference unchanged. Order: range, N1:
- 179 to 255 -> 212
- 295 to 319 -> 298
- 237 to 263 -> 262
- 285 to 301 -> 298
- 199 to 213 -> 212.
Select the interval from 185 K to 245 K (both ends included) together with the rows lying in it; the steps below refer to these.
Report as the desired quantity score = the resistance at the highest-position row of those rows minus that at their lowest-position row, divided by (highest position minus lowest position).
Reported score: 0.06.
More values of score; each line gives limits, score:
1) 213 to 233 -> 0.17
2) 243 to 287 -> -0.07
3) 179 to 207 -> -0.03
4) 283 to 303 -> 0.09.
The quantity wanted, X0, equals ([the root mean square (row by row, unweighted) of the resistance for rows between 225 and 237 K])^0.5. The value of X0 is 3.78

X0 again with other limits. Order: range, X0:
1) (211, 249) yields 3.68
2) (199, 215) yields 3.36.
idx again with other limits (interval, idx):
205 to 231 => 226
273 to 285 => 284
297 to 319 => 314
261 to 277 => 264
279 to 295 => 290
